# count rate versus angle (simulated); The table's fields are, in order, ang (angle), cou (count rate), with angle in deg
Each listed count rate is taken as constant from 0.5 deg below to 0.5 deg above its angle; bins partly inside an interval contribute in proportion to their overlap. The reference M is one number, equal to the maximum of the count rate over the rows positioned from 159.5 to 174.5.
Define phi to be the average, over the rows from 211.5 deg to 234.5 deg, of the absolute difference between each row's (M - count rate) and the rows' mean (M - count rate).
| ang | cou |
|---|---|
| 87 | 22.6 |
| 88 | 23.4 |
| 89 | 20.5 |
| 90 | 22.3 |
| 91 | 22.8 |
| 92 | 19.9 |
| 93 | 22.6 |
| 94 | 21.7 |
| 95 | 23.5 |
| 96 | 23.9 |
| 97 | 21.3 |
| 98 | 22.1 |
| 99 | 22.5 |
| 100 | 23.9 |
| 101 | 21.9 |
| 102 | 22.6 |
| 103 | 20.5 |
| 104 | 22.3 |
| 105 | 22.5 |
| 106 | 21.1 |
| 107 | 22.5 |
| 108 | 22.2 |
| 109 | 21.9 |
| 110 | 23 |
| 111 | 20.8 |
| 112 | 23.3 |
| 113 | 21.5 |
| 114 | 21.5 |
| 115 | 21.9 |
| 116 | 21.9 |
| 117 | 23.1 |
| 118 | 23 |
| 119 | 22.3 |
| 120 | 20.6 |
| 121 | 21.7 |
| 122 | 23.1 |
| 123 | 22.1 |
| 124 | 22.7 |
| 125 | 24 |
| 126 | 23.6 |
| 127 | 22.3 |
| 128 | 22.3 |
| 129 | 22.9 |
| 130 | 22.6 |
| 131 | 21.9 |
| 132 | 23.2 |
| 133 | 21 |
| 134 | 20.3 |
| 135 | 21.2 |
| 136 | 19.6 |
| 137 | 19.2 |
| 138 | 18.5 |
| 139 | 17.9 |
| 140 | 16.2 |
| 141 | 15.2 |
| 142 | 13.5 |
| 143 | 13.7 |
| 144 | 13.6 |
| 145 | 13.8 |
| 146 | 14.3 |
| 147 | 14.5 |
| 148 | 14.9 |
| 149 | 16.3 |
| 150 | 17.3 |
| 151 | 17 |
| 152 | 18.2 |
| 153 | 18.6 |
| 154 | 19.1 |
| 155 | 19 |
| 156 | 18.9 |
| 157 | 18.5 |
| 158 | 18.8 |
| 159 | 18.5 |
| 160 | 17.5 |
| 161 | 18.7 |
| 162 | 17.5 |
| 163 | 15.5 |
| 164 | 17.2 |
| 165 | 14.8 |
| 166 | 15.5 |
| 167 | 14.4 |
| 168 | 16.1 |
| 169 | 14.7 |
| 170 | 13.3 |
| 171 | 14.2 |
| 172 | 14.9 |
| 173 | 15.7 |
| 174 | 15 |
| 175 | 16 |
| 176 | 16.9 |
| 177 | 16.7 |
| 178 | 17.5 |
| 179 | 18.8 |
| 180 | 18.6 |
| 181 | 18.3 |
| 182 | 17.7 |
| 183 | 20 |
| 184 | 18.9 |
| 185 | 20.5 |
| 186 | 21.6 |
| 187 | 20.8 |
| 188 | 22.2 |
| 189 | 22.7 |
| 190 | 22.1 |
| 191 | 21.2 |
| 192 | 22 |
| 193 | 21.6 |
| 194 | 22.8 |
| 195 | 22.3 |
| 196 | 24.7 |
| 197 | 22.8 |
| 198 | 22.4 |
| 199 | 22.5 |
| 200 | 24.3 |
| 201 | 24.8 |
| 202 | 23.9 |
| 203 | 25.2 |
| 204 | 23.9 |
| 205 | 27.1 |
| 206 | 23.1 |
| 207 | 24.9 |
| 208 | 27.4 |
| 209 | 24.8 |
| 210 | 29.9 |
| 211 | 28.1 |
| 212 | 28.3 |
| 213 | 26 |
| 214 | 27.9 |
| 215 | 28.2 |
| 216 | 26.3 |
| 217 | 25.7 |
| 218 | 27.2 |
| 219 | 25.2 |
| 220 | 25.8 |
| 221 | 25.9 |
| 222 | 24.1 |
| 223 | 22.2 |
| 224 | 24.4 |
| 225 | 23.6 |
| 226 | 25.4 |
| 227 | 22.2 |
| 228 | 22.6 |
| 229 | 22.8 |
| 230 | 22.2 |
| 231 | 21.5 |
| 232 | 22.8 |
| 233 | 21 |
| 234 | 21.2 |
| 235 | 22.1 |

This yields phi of 2.0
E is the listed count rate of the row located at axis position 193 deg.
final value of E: 21.6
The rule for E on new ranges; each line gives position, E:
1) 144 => 13.6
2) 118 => 23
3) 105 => 22.5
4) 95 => 23.5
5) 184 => 18.9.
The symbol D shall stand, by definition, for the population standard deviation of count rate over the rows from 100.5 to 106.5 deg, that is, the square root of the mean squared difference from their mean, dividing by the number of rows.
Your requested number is 0.8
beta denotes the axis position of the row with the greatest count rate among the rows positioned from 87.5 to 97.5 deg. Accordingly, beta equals 96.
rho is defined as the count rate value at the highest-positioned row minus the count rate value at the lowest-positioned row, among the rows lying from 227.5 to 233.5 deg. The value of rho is -1.6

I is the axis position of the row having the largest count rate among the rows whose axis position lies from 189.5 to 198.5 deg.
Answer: 196 deg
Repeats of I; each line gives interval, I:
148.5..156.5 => 154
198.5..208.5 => 208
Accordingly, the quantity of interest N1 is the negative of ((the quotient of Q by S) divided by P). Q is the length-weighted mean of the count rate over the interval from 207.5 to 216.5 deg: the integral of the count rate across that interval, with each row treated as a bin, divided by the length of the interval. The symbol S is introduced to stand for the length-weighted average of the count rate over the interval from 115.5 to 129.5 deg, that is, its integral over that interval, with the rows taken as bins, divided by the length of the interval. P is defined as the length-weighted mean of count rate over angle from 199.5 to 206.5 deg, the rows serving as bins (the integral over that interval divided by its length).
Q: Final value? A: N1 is -0.049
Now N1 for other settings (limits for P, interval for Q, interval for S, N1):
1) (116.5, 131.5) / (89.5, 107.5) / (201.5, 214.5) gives -0.038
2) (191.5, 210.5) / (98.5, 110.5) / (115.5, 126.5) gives -0.041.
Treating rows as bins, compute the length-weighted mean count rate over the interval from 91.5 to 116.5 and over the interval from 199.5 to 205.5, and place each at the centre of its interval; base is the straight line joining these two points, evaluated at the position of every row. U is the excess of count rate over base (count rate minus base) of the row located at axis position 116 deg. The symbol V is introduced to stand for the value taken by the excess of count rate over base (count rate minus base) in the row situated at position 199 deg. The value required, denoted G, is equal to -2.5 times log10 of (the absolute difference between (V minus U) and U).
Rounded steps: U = -0.5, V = -2.3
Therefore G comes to -0.2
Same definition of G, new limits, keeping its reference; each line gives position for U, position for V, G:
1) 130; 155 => -1.5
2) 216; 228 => -1.8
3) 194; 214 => -2.0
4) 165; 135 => -3.0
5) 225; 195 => -0.4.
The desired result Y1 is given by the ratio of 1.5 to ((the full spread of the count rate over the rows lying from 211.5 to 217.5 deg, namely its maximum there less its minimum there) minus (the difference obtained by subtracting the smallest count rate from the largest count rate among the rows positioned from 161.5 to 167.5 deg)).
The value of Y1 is -3.0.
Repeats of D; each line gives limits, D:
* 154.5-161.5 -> 0.5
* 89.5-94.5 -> 1.0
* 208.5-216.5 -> 1.5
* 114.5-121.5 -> 0.8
